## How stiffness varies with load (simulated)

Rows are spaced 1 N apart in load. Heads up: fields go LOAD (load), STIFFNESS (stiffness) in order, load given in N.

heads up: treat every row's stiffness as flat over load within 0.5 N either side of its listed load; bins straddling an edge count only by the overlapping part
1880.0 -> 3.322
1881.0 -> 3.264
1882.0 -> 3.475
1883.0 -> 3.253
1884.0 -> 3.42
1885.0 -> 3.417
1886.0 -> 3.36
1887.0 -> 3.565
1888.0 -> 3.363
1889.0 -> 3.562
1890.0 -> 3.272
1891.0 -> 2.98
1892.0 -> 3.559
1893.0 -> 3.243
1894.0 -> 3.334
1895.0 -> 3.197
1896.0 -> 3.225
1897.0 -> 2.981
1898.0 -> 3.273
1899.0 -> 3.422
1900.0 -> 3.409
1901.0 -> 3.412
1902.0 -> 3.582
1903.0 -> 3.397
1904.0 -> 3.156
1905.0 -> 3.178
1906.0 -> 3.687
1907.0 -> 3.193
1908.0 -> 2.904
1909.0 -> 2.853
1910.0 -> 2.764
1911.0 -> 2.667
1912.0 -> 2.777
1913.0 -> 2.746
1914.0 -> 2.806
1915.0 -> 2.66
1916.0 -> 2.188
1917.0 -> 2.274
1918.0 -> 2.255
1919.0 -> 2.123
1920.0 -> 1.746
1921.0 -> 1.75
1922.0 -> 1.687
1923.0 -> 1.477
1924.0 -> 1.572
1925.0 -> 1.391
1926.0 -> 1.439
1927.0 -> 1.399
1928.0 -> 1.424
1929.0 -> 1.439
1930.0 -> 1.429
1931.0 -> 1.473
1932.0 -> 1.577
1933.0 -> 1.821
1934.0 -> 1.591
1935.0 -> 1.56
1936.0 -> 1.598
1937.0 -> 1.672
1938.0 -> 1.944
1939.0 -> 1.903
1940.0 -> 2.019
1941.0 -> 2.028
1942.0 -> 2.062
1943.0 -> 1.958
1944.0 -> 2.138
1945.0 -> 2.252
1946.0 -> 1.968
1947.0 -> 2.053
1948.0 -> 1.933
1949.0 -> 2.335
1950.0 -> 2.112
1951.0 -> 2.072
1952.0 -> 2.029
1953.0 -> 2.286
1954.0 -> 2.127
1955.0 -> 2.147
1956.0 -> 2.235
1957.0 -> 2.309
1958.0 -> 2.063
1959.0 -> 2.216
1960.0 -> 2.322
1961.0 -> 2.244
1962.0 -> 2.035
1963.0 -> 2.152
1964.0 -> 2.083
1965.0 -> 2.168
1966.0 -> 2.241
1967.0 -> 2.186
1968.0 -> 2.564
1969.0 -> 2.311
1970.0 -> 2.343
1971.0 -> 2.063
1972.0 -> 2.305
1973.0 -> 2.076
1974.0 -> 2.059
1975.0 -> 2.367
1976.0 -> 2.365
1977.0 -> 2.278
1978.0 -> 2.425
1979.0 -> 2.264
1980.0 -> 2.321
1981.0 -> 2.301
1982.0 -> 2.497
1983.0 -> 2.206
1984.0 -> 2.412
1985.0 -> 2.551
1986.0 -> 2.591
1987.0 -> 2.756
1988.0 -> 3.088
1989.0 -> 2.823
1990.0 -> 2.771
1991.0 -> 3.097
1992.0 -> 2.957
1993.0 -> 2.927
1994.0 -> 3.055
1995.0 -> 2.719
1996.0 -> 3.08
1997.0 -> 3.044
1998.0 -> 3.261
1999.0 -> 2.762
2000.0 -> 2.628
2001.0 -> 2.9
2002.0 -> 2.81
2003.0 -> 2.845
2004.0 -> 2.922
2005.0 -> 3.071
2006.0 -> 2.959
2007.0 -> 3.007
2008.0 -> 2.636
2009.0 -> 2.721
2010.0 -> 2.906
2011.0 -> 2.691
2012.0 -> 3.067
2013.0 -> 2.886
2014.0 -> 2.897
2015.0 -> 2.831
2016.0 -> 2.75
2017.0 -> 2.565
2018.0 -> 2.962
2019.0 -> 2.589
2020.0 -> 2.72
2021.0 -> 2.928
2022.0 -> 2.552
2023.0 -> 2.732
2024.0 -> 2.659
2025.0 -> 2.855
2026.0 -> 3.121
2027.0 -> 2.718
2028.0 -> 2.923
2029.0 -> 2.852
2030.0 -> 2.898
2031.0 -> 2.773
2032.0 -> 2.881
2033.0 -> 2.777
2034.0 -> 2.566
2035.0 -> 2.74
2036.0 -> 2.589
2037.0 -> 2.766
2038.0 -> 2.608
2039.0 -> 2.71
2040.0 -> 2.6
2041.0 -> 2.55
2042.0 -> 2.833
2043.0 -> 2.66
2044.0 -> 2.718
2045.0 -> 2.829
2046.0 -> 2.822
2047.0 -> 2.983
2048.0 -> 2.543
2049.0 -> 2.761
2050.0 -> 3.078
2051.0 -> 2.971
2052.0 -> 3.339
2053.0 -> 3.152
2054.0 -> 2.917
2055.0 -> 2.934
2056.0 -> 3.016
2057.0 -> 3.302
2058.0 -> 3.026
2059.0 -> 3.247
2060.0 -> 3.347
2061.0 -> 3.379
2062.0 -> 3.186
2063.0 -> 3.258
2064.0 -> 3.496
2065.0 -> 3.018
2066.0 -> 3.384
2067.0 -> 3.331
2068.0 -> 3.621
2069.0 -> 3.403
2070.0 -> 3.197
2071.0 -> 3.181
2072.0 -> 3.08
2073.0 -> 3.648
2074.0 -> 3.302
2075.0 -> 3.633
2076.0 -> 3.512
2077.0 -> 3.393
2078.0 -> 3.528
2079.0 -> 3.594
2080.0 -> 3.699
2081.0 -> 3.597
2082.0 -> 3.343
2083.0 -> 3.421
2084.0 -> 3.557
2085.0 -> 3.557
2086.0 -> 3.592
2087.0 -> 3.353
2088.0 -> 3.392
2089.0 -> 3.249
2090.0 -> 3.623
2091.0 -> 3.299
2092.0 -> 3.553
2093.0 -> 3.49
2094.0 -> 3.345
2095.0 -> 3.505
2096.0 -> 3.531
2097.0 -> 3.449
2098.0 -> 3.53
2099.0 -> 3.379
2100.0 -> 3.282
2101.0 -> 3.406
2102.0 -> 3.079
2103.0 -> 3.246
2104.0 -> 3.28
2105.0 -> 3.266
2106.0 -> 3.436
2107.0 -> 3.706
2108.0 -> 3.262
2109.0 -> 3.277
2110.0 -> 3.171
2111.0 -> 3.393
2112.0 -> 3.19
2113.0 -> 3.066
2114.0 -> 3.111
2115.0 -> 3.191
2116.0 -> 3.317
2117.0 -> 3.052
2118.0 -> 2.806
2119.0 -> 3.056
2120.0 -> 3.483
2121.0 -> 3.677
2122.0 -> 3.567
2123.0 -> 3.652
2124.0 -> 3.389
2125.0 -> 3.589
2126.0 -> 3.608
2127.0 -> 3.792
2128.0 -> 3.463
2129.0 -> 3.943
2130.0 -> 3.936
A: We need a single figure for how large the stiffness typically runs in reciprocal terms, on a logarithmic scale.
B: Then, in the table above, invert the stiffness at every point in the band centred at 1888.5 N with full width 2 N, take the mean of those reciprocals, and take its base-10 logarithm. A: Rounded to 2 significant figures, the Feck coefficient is -0.54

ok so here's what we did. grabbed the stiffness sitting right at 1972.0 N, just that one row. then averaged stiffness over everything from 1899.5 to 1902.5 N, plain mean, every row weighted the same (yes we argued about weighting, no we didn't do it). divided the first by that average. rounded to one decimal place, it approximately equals 0.7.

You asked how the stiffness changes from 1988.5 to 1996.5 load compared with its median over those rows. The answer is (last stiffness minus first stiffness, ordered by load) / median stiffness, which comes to 0.09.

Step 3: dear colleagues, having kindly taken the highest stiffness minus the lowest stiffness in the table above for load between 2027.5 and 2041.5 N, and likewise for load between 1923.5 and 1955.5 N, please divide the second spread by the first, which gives 2.5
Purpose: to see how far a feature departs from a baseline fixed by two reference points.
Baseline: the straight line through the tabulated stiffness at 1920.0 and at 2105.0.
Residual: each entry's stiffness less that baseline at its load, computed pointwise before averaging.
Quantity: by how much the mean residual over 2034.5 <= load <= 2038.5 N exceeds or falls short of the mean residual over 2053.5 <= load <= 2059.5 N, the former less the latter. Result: -0.23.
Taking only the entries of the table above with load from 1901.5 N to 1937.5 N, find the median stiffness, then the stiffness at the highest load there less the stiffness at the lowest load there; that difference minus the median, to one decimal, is -3.9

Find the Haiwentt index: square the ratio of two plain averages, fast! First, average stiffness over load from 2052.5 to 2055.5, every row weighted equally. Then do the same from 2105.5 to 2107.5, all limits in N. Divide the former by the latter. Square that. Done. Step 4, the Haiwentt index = 0.71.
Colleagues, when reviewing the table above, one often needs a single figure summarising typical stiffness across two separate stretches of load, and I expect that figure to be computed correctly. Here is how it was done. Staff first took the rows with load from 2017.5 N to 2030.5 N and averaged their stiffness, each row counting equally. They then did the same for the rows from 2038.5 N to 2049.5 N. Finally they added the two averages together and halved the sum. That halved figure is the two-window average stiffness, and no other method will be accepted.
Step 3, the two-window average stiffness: 2.8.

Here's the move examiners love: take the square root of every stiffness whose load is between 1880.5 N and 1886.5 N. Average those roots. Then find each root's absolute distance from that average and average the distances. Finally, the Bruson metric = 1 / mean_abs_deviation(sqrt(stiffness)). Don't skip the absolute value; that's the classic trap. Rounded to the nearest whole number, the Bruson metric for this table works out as 51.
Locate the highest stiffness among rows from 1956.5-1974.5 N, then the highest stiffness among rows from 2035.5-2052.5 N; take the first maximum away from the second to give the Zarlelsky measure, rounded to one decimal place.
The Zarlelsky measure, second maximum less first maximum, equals 0.8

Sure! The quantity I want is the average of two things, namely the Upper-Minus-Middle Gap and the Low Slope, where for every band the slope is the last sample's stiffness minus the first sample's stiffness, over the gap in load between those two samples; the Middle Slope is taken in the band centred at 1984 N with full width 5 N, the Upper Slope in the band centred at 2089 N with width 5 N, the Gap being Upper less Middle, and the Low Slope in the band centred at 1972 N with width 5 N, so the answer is -0.05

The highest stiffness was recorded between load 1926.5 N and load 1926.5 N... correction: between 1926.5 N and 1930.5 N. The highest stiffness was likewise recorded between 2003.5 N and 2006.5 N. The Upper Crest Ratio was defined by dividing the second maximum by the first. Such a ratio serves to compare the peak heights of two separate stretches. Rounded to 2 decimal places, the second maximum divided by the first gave 2.13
